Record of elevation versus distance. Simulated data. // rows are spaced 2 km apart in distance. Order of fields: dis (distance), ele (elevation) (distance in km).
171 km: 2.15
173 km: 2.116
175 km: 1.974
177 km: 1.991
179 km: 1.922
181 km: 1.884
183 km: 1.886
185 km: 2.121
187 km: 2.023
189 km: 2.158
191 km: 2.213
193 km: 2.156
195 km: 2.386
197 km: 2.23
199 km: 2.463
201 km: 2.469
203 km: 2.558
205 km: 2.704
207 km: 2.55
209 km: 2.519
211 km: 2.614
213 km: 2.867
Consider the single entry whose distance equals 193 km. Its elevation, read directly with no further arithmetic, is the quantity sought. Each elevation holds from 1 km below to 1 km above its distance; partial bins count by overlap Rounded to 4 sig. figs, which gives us 2.156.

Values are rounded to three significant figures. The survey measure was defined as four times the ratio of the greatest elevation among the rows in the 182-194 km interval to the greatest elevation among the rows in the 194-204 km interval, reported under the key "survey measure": 3.46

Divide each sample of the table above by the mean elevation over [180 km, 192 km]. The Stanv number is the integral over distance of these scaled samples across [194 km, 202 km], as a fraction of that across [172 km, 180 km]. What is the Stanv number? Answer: 1.19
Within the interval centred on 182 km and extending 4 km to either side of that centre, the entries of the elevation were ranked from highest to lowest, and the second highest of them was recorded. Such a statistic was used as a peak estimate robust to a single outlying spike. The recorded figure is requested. 1.922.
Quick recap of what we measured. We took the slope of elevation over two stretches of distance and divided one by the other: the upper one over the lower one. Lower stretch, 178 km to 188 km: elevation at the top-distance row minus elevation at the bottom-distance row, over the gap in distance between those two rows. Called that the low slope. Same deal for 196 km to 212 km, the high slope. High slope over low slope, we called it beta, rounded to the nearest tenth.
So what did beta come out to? 2.2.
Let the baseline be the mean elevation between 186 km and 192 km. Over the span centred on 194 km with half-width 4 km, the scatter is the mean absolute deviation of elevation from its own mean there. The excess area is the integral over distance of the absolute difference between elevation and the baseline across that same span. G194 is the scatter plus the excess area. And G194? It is 1.0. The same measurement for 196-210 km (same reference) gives 5.2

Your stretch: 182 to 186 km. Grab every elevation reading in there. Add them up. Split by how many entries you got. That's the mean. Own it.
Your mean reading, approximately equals 2.00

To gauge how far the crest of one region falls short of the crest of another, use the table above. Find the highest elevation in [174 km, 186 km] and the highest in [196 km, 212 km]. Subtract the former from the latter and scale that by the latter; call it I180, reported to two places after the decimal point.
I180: 0.22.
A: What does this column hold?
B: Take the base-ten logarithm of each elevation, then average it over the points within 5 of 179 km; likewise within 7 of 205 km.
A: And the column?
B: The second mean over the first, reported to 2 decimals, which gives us 1.42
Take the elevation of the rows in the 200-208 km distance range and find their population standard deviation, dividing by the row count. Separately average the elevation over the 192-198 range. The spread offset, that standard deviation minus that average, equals -2.17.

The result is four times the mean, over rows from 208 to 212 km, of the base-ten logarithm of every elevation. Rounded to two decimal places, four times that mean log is 1.64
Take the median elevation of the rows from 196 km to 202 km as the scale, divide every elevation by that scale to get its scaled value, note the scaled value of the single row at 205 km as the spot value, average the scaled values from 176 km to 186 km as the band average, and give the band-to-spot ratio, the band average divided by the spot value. 0.73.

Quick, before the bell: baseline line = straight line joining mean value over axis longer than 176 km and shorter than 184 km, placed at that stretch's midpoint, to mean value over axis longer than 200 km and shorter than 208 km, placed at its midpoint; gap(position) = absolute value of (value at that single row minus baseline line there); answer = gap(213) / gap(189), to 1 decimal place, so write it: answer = 8.4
